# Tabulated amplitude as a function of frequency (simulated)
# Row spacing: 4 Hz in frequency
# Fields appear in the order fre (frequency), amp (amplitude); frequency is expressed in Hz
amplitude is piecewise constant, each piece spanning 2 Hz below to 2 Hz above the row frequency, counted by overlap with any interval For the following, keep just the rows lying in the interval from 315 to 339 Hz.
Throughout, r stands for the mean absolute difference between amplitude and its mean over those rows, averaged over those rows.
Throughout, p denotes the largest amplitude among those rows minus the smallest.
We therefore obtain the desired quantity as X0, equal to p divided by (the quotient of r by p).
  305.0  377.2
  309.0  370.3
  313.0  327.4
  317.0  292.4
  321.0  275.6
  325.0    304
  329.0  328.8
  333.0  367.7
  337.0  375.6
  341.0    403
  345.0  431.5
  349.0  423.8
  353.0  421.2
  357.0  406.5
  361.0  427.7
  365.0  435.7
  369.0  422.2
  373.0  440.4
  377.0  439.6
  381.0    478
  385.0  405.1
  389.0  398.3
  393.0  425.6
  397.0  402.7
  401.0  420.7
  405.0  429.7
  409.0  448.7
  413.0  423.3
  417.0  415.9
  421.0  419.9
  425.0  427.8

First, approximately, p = 100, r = 33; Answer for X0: 300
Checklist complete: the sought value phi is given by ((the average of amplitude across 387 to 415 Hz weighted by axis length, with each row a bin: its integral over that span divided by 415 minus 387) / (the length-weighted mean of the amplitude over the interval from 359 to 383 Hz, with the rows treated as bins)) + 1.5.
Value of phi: 2.5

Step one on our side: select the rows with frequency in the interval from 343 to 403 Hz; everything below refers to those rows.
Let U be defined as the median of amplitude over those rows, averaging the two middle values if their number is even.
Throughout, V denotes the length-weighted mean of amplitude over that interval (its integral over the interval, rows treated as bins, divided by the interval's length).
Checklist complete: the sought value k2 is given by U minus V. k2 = -1.5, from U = 424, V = 425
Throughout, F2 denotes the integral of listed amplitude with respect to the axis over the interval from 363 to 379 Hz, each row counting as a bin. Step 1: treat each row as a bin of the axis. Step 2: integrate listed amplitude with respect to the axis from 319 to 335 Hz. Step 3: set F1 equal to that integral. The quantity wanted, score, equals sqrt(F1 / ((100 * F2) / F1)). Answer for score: 6.1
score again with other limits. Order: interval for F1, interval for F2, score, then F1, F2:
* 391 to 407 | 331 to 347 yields 8.5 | 6715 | 6311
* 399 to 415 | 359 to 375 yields 8.3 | 6890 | 6904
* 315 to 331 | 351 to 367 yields 5.8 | 4803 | 6764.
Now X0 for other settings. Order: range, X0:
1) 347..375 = 145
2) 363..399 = 342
